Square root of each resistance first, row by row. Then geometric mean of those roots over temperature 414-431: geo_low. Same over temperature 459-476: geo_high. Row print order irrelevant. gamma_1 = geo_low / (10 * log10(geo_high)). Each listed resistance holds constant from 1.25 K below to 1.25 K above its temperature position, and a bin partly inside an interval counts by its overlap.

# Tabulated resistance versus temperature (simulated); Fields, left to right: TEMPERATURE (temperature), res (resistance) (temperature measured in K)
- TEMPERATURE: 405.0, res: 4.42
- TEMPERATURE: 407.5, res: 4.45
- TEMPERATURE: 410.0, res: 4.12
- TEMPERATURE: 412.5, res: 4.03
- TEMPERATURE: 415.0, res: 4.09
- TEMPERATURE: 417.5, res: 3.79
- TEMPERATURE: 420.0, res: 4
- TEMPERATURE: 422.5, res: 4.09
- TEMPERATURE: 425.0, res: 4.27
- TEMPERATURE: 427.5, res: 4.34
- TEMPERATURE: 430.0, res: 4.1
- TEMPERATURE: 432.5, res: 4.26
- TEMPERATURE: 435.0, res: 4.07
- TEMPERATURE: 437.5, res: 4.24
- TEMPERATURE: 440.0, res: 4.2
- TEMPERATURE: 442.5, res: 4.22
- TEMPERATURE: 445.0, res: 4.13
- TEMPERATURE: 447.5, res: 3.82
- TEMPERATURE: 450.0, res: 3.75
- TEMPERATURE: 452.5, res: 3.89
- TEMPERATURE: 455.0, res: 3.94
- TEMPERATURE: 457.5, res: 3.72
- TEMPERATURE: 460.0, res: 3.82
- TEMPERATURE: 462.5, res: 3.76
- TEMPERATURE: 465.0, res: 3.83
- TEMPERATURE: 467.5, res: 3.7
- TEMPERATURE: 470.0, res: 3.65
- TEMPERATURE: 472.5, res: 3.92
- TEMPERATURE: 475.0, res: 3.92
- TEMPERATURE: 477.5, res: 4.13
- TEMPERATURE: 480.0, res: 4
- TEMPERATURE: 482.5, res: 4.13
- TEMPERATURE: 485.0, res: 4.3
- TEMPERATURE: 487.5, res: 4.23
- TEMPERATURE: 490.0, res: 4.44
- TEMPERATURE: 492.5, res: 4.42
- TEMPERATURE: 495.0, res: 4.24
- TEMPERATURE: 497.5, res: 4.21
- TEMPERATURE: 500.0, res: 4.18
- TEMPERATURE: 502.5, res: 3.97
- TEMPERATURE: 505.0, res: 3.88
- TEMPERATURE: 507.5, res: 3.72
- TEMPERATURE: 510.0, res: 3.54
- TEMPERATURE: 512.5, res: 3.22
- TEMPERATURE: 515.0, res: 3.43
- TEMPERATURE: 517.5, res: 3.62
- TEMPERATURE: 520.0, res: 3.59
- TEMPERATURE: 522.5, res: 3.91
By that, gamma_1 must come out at 0.698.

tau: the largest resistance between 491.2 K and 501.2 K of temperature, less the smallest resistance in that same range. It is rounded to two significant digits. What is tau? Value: 0.24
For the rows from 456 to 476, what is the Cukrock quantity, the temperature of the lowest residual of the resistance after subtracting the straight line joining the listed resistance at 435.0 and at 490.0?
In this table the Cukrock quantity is 470.0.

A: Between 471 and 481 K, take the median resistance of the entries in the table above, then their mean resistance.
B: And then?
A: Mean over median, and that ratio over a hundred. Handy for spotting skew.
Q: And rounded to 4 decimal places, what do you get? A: 0.0101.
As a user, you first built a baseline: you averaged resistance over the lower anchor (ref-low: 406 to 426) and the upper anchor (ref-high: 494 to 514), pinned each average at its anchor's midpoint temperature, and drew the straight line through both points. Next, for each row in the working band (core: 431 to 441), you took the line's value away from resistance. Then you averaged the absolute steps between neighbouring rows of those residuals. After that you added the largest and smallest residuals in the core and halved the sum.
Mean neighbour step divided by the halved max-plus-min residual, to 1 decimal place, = 1.2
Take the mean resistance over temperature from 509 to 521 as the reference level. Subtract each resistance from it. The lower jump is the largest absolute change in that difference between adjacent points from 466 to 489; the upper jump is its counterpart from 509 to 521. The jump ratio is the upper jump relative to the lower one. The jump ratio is 1.19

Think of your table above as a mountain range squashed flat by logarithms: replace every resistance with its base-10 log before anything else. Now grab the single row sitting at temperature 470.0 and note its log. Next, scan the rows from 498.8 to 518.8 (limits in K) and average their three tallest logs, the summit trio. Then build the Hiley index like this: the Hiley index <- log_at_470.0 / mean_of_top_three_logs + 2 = 2.933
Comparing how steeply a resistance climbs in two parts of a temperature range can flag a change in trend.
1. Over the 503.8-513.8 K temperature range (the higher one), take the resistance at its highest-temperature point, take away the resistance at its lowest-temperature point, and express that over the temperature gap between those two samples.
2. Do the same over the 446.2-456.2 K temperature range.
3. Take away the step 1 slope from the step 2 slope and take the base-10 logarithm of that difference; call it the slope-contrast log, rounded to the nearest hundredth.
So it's -0.98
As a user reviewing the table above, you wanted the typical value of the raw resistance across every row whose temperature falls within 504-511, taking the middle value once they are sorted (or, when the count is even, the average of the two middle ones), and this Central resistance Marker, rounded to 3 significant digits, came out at 3.72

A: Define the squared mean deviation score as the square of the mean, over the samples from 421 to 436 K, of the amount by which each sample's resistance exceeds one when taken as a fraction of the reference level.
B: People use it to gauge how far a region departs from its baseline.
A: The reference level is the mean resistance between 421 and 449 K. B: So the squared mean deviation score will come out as 0.0001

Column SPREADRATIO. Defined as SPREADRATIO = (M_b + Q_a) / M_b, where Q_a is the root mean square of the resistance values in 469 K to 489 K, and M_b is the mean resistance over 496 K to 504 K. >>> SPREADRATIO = 1.98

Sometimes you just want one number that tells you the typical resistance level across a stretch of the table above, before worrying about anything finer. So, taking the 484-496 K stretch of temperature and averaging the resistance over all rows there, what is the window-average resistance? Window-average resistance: 4.33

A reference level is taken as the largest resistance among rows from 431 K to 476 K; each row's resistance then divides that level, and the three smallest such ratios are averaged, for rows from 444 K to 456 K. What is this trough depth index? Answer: 1.07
